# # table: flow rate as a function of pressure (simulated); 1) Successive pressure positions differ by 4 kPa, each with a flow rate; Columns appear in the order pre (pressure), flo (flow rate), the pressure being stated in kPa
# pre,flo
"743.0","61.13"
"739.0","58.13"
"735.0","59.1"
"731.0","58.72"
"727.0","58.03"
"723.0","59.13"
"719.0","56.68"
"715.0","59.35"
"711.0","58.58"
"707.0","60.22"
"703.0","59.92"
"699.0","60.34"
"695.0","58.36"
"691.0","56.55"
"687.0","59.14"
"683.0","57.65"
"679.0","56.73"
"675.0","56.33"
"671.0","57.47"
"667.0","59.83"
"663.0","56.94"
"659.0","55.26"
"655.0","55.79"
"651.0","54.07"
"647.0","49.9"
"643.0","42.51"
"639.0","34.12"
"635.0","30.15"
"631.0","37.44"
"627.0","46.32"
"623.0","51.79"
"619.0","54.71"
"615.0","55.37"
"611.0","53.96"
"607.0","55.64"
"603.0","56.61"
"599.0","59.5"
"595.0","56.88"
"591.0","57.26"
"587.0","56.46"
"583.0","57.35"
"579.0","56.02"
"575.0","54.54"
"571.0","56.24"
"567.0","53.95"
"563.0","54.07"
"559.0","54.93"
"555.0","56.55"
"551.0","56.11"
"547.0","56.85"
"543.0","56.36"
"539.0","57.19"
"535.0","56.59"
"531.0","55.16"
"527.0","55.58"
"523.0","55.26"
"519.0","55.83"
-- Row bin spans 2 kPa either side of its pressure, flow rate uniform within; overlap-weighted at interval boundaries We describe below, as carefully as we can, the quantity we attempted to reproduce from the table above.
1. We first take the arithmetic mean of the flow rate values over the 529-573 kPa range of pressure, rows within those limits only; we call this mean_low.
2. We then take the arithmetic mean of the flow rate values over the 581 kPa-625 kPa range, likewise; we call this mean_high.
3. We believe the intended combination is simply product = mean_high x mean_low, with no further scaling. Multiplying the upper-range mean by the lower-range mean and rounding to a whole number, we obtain 3123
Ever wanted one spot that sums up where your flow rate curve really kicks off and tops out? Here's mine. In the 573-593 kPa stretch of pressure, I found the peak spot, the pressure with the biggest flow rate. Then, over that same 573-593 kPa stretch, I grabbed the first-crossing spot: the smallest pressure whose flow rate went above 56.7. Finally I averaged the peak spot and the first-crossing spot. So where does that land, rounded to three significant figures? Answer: 583 kPa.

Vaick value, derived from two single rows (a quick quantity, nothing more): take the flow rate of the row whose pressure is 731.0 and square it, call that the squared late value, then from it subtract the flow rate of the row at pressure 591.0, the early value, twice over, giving 3334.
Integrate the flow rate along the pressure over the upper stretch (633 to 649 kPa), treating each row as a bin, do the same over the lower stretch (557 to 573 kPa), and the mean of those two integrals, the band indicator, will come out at 752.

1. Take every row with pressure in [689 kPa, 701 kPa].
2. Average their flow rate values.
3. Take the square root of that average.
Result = 7.64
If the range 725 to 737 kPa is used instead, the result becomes 7.66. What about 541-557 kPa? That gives 7.51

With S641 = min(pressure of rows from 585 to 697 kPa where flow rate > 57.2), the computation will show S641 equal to 591.0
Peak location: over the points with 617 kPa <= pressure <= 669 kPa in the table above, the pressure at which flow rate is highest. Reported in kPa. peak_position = 667.0 kPa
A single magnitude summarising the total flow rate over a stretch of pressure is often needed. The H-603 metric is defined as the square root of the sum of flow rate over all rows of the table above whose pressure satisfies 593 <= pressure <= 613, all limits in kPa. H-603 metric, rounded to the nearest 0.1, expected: 16.8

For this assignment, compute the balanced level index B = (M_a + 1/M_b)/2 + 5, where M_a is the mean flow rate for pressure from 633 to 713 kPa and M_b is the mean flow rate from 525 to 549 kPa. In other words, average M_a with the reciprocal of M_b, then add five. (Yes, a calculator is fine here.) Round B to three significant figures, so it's 32.0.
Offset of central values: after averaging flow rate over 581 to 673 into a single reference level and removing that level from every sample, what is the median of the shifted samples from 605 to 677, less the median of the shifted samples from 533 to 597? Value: -2.0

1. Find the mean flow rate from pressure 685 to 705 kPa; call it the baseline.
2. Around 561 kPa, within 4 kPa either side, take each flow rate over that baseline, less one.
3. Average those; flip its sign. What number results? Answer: 0.074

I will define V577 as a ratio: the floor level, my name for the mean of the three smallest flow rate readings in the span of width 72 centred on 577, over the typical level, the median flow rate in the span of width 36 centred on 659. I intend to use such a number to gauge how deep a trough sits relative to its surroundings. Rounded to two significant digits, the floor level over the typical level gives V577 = 0.97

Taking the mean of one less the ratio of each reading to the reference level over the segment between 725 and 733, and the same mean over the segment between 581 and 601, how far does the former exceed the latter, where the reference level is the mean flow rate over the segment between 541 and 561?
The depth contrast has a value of -0.016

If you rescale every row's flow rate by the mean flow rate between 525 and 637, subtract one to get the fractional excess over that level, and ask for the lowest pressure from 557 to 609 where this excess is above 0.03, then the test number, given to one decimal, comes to 571.0 kPa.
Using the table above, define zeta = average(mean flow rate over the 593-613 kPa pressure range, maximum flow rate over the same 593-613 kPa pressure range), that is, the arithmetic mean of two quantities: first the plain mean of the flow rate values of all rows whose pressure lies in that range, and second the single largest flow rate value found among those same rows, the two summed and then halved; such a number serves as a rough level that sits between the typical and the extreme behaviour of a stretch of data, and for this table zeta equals 58.0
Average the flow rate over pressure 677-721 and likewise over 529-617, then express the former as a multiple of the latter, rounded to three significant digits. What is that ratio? 1.04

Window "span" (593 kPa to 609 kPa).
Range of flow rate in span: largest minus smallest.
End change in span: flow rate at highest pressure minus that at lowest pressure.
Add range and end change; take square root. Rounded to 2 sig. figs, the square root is 1.6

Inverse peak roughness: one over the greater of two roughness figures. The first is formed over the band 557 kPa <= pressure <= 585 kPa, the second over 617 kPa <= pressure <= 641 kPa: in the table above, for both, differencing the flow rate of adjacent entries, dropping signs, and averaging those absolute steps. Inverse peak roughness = 0.18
